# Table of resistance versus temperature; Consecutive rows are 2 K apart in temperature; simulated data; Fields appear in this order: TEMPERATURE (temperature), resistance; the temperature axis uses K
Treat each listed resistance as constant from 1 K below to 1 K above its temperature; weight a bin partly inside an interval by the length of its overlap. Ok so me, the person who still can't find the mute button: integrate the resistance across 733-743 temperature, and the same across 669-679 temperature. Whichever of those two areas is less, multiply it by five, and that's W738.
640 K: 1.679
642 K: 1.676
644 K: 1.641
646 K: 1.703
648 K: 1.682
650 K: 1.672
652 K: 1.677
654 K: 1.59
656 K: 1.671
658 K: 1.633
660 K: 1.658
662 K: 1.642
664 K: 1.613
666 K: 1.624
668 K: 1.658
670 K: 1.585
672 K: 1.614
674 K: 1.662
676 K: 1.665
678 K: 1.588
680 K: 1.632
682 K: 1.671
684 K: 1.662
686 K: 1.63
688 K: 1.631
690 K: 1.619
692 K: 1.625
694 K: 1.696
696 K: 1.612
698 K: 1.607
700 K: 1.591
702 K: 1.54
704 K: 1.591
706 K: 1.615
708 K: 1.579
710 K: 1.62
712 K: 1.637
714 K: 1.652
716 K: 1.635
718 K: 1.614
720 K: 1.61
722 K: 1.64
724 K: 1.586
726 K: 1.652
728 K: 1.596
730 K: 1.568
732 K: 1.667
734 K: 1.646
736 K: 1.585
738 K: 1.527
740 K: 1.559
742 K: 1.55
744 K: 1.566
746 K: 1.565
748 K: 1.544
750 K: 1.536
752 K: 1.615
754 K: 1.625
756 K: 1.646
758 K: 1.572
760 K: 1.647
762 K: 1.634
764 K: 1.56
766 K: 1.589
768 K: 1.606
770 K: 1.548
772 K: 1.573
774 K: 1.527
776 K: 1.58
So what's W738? 78.7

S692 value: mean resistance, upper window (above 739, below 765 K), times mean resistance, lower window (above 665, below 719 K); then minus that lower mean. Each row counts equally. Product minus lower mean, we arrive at 0.95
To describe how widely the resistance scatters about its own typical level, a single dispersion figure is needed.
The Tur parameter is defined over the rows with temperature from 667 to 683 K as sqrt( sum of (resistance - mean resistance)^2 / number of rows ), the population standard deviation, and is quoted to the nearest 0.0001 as 0.0328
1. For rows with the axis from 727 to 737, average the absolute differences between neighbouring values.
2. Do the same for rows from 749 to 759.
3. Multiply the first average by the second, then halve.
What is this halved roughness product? 0.0012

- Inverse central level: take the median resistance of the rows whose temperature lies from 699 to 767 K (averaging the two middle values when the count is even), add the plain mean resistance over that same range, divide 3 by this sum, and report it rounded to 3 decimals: 0.940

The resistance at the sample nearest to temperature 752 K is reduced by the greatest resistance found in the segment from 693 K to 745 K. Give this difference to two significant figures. -0.081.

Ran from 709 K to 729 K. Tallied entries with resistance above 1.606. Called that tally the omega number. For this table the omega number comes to 8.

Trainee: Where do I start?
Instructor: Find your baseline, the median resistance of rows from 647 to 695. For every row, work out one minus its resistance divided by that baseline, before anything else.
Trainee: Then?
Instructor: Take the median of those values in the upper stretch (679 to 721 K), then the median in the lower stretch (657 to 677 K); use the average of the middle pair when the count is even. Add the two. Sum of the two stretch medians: 0.01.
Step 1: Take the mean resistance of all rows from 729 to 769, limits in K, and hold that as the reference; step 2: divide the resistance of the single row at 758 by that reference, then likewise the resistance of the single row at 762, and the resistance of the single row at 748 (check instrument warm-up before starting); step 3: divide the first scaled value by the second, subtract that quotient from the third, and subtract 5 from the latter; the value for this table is -4.99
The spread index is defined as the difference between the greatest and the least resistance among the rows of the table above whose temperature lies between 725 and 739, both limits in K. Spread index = 0.14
